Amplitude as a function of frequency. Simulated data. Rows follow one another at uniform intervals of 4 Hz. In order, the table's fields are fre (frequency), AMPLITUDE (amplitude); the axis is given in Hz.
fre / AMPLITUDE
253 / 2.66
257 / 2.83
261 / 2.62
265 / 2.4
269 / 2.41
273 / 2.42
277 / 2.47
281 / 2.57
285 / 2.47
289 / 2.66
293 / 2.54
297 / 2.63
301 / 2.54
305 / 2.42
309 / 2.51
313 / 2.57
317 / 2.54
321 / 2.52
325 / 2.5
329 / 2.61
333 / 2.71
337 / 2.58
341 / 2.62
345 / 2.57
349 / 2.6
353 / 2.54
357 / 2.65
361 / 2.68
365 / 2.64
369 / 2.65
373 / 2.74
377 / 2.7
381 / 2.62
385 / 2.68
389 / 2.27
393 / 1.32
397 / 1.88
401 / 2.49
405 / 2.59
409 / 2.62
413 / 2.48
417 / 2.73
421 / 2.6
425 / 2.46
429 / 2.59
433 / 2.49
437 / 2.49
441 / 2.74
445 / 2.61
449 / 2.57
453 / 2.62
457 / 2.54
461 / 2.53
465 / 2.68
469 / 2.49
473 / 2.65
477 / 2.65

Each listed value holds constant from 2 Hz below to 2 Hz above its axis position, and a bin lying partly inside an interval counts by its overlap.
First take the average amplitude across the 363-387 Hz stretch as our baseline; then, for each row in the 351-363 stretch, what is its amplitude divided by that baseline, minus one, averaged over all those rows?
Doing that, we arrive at -0.018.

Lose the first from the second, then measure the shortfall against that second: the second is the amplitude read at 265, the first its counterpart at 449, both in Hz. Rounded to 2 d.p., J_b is -0.07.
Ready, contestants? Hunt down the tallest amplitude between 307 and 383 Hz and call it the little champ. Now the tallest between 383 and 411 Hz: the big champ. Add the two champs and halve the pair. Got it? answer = 2.71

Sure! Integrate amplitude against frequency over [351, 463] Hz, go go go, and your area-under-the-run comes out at 282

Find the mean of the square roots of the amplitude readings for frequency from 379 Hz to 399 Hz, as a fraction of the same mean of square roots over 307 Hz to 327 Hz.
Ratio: 0.92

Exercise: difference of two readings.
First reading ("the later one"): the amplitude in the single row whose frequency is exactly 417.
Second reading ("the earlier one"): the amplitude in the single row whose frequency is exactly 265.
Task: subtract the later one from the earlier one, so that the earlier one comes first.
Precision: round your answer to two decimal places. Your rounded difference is -0.33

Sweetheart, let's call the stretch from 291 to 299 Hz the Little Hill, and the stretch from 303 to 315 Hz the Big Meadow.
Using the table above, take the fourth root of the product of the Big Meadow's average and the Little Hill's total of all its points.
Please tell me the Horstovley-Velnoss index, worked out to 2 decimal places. 1.90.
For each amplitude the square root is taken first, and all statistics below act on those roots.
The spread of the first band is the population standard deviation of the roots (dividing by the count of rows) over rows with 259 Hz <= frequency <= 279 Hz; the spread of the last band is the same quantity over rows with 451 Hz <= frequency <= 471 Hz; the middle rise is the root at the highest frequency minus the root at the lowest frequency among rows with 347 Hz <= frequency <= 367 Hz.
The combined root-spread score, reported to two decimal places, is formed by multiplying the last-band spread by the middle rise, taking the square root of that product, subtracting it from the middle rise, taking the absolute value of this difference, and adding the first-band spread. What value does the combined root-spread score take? 0.03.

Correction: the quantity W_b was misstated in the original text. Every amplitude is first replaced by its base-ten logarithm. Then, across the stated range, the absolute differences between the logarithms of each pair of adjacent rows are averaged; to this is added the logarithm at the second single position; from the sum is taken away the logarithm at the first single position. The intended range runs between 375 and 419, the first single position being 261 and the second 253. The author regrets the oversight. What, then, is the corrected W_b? 0.08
